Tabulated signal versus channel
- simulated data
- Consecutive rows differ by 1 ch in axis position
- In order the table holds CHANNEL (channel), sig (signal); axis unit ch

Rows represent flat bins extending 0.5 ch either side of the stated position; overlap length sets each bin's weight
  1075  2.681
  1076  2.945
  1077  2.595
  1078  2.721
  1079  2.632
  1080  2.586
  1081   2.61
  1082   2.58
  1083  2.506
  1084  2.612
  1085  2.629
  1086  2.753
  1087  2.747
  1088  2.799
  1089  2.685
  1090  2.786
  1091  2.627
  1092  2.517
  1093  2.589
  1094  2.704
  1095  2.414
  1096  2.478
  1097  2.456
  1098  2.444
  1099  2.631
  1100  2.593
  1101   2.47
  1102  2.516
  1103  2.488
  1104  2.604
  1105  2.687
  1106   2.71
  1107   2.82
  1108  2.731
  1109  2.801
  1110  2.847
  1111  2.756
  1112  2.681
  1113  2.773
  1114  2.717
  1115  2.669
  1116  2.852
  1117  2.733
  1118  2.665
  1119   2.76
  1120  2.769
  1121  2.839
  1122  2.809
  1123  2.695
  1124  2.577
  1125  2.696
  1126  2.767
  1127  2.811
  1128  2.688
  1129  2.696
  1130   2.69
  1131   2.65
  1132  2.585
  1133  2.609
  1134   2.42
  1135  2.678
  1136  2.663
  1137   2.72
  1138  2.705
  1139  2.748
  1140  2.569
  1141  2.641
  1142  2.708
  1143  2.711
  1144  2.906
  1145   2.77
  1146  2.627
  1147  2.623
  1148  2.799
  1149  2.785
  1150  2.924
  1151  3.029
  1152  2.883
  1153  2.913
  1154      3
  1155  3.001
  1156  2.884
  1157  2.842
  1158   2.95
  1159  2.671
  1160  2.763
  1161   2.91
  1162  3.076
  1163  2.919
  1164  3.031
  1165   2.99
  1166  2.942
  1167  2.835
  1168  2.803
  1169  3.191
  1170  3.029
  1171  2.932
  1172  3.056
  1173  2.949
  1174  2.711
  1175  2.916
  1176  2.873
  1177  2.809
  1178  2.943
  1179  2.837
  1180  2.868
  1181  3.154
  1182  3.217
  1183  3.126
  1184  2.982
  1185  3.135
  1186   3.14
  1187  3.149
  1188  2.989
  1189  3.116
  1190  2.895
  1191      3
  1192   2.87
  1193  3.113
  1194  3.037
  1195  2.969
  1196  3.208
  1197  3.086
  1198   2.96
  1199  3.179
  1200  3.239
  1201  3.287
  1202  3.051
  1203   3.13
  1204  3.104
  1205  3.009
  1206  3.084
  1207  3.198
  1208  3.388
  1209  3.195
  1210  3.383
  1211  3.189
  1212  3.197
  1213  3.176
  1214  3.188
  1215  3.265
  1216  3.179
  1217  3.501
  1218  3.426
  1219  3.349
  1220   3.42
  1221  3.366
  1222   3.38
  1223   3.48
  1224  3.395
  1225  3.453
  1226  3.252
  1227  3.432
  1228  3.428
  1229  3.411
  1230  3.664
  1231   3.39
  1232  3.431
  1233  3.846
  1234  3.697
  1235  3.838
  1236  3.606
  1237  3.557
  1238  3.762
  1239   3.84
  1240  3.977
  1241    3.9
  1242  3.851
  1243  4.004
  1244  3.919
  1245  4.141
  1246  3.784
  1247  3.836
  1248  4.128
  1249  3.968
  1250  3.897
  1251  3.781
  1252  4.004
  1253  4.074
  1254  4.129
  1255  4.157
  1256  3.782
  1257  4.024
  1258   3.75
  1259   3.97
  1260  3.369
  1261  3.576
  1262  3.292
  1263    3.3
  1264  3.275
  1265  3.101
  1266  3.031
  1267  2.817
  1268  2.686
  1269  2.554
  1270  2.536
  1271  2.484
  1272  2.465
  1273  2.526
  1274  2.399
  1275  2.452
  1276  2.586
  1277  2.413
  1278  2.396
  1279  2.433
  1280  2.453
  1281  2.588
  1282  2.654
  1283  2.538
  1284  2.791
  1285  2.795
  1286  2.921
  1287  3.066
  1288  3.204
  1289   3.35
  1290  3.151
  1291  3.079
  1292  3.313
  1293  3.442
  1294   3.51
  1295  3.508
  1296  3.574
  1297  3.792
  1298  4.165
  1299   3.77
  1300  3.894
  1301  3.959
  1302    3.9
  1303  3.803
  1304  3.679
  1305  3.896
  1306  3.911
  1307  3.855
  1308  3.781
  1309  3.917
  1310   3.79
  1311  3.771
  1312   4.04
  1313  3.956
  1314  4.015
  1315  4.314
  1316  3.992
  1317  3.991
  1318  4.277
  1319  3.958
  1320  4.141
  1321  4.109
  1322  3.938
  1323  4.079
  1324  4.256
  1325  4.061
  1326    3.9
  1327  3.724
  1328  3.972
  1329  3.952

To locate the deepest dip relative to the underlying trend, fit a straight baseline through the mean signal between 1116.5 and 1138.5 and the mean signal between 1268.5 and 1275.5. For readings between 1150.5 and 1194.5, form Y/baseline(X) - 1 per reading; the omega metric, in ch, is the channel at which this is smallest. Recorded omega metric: 1159 ch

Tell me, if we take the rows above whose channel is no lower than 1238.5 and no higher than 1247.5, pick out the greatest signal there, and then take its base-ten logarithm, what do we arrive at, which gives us 0.62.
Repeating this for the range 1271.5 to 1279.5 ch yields 0.41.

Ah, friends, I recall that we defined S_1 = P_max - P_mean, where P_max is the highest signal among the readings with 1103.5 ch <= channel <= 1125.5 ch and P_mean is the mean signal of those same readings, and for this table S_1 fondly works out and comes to 0.12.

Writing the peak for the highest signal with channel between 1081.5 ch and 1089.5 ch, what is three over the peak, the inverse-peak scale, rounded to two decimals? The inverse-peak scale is 1.07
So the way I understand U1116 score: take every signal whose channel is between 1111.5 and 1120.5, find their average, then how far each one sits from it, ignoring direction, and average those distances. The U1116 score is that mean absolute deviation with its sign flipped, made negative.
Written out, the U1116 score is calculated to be -0.047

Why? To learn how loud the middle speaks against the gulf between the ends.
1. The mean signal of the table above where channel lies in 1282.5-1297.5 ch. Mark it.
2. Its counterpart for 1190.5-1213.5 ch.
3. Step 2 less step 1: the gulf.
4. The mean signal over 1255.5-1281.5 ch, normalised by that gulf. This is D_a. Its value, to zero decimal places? -42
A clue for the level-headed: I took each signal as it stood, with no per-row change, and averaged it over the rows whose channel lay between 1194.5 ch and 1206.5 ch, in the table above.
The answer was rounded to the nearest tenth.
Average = 3.1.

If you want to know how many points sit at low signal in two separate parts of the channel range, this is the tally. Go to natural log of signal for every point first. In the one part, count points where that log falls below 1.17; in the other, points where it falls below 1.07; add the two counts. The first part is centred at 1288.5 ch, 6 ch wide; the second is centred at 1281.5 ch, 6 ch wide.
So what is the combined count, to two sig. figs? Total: 11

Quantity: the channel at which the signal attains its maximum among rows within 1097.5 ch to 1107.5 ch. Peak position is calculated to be 1107 ch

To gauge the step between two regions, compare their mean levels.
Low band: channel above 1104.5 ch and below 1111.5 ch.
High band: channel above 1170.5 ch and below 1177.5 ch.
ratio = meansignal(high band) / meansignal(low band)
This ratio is 1.05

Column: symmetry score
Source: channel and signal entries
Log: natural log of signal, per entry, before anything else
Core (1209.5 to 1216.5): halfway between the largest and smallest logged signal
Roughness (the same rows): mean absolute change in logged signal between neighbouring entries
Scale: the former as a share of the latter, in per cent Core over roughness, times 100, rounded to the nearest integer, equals 5816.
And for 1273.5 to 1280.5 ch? 3129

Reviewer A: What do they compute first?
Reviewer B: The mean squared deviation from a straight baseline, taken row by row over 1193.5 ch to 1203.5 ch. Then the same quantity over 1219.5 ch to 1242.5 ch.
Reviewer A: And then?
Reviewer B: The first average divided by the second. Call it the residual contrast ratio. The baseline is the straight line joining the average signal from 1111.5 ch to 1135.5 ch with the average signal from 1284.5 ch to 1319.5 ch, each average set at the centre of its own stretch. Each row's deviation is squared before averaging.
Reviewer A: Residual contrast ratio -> 0.092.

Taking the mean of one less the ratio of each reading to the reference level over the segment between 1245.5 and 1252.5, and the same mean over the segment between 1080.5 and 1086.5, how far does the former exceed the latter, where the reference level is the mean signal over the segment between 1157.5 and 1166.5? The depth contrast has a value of -0.4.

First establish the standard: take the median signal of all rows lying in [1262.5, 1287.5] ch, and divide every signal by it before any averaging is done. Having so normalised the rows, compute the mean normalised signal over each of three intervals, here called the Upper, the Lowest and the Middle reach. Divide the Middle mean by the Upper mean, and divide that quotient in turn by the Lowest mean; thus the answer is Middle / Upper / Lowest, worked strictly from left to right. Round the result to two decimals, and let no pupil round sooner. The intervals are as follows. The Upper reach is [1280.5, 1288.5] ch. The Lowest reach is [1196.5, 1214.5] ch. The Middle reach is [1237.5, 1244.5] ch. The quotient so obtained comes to 1.13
